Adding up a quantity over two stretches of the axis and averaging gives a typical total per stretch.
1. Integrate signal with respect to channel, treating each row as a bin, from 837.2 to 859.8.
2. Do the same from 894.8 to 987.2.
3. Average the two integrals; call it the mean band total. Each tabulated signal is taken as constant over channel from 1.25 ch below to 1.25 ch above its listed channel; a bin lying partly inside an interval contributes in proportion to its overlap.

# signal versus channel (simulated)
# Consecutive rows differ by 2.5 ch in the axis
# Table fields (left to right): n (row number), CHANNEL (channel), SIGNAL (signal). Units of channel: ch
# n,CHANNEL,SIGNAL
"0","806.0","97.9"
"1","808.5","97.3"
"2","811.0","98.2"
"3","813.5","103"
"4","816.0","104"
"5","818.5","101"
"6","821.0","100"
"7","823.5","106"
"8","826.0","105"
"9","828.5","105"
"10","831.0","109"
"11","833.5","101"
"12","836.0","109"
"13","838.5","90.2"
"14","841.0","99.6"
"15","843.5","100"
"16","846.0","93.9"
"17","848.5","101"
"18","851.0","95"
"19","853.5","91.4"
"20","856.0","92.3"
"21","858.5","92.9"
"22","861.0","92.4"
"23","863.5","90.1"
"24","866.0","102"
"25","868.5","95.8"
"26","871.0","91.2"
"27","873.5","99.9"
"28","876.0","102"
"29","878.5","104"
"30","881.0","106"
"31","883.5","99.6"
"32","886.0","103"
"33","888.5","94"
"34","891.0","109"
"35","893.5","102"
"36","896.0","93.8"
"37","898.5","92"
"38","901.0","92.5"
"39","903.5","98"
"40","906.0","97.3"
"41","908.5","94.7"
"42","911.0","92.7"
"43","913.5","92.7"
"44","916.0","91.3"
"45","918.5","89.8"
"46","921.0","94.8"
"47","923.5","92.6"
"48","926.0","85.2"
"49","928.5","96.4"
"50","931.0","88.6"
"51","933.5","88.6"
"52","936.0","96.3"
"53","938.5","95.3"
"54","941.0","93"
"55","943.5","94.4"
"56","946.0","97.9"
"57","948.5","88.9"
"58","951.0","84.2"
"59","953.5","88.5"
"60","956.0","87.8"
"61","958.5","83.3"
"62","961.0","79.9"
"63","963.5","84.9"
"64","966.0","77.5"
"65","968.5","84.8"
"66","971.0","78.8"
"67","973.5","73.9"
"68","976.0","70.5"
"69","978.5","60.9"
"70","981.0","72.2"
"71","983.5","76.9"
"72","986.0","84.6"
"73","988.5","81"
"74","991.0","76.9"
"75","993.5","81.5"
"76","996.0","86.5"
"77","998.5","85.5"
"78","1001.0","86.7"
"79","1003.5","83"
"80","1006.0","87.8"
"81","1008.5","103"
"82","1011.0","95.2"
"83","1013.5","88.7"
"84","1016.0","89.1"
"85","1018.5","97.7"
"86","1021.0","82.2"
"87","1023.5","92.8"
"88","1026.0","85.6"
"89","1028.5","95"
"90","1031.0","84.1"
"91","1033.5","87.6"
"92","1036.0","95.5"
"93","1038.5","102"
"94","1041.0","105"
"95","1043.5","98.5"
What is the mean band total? 5115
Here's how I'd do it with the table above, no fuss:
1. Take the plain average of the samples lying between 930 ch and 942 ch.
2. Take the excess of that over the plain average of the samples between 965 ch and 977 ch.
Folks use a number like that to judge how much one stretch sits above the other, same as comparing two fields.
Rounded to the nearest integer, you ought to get 15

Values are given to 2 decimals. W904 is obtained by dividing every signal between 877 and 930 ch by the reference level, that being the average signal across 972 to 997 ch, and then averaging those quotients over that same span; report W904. 1.26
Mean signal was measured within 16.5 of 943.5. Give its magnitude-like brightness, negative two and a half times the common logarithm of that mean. -4.90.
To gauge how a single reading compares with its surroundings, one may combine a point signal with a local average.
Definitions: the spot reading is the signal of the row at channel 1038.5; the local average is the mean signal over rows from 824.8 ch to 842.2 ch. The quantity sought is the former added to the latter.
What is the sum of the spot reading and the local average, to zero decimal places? 205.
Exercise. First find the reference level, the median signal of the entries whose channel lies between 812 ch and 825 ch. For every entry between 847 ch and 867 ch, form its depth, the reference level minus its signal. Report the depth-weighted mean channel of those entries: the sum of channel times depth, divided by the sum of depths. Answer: 857.5 ch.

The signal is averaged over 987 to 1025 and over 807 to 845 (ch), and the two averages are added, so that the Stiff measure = 190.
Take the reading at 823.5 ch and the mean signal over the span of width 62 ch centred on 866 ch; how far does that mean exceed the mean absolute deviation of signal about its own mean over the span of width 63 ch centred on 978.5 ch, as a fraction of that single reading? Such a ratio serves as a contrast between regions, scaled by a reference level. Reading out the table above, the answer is 0.870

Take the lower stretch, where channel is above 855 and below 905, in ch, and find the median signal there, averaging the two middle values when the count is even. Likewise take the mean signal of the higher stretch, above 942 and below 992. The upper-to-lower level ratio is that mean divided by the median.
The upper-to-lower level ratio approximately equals 0.84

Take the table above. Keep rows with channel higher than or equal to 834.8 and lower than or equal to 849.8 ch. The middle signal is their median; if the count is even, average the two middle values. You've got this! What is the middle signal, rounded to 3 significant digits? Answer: 99.8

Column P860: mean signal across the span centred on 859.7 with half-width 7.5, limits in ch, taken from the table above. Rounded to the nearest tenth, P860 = 93.5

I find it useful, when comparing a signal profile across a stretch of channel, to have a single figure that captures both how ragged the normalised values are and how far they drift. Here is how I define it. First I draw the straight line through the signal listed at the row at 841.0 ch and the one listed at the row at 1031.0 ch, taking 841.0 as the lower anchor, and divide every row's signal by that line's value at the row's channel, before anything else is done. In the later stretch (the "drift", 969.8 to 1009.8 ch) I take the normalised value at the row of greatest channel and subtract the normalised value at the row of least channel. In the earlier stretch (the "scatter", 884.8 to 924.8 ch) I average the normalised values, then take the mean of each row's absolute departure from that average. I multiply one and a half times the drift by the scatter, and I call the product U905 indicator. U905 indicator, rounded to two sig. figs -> 0.017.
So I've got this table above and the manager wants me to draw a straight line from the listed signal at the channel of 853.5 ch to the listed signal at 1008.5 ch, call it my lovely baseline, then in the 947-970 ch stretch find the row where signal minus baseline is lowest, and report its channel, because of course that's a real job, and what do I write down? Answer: 966.0 ch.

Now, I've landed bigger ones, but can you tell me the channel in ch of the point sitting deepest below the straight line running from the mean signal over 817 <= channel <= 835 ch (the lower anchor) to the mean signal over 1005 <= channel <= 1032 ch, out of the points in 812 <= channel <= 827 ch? 821.0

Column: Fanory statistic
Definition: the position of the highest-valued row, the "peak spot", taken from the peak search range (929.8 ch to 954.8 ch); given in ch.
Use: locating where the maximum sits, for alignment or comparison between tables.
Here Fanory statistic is 946.0 ch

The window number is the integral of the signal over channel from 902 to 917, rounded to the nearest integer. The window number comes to 1417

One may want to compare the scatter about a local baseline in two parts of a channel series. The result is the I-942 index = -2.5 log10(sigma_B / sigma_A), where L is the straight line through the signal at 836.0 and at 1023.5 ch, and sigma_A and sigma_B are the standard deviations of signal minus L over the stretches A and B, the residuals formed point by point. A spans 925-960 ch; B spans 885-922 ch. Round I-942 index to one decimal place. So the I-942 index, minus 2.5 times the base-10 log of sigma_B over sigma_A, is 0.0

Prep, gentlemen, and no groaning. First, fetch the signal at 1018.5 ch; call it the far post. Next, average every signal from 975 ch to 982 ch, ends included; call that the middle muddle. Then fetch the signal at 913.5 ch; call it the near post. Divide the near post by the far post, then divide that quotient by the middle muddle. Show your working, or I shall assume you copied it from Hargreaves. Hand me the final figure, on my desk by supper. 0.0140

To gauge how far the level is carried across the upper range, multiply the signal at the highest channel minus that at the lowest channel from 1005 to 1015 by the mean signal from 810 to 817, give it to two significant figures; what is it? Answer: 92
